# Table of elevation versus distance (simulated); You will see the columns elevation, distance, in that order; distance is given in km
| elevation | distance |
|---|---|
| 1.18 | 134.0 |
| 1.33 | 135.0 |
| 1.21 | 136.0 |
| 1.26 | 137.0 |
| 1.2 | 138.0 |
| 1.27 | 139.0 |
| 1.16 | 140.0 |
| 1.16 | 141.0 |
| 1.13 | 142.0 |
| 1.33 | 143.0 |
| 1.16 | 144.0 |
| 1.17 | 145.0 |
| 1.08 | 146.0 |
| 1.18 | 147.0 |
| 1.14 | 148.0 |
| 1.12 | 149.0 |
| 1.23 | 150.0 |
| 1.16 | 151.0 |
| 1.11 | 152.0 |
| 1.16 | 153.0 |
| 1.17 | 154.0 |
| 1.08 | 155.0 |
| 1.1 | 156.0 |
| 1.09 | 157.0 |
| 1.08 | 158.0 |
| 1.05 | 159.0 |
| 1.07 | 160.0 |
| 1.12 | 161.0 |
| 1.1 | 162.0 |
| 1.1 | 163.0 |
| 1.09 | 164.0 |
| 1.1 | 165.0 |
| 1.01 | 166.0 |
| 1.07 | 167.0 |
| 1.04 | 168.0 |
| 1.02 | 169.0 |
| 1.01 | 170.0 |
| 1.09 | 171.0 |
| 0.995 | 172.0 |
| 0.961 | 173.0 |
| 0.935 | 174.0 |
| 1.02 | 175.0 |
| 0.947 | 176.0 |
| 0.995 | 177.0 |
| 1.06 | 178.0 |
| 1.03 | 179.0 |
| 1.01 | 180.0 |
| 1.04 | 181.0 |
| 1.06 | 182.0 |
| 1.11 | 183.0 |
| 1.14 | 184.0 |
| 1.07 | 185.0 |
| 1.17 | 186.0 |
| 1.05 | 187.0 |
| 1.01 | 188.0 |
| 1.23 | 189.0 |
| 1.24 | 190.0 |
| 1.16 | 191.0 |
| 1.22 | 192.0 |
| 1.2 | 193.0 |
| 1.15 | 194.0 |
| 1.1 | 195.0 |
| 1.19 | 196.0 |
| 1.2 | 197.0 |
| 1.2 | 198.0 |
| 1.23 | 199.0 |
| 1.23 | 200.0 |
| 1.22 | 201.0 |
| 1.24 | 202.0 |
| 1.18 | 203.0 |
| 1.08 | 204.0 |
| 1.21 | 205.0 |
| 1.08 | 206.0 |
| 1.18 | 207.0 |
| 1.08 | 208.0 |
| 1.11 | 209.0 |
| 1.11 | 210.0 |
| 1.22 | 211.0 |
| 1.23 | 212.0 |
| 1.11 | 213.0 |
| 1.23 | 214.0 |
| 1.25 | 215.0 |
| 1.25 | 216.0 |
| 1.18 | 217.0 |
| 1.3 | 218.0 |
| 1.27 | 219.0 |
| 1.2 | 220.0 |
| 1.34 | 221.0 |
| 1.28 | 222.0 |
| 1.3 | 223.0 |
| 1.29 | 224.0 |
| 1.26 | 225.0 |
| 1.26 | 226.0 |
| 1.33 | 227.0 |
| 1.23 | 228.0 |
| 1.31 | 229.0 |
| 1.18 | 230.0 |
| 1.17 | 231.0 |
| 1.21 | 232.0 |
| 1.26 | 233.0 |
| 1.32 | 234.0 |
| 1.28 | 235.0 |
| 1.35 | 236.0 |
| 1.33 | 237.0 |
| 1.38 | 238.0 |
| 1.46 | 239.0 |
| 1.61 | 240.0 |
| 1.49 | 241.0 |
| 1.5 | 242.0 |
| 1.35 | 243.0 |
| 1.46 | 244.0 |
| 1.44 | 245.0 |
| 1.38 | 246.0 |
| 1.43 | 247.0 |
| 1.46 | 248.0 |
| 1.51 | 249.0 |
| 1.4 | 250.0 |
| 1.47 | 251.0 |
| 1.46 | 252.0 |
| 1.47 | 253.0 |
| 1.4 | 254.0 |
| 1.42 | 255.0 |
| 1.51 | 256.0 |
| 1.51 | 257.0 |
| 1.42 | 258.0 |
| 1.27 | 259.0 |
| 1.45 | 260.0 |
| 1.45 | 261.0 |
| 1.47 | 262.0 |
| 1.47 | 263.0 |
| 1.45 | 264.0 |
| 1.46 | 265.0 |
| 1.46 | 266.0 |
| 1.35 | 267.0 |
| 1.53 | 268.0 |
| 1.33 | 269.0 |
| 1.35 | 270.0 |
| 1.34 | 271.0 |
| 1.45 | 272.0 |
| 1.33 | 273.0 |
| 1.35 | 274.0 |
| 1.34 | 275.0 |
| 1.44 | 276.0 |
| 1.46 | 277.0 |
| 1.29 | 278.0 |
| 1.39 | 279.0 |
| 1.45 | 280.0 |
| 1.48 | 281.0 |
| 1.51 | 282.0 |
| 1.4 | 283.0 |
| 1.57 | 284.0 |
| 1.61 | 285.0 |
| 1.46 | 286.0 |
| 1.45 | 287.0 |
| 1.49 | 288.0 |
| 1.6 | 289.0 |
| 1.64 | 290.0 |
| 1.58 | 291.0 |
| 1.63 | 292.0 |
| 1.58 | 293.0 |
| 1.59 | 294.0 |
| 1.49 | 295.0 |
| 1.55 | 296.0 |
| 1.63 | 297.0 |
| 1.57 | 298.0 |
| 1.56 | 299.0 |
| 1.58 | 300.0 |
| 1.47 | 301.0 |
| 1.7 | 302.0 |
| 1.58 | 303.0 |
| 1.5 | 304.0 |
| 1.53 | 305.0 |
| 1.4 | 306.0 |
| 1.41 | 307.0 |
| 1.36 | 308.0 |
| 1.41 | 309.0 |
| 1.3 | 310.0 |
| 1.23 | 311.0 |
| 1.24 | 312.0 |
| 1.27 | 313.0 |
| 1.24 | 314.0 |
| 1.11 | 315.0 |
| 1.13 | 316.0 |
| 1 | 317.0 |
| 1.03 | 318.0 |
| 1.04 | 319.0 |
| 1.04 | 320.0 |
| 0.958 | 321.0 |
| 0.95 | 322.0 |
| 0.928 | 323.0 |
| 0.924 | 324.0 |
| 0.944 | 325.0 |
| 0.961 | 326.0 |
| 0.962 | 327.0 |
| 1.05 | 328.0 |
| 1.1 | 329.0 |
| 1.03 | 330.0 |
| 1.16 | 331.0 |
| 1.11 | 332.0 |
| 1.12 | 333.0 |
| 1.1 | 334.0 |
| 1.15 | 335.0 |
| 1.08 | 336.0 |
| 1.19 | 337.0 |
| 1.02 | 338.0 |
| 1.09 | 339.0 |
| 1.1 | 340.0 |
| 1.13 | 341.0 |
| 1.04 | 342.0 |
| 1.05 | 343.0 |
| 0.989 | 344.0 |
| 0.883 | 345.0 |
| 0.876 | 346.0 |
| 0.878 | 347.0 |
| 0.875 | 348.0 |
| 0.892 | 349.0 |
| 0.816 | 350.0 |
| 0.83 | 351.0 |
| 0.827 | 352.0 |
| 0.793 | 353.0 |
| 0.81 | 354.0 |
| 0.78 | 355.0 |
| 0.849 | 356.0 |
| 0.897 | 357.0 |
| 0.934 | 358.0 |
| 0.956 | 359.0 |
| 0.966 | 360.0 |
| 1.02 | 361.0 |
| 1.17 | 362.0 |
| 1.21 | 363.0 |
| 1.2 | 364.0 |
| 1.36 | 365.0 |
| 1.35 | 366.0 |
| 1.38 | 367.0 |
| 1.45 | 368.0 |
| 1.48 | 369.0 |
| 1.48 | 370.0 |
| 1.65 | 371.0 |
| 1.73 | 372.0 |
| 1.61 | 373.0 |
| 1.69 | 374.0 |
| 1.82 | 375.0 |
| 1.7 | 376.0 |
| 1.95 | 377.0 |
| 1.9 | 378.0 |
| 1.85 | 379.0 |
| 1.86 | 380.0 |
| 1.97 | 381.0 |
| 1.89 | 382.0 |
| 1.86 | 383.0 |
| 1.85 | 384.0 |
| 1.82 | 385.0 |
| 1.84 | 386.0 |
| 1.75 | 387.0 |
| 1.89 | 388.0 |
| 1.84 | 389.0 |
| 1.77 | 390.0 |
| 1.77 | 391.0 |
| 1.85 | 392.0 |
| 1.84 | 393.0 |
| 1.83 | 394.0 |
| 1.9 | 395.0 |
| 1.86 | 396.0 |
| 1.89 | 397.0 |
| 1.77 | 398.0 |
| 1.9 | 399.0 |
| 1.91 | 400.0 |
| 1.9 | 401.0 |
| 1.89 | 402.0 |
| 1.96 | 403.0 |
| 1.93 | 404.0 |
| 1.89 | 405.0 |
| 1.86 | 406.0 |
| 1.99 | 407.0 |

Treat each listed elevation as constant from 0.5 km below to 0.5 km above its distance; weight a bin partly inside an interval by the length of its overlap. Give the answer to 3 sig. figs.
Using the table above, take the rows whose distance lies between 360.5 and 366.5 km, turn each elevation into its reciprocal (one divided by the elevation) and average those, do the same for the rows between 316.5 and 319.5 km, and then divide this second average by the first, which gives 1.18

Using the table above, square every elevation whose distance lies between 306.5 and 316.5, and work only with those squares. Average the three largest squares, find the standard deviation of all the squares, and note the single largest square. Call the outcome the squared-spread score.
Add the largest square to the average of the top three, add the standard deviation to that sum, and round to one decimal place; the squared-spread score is 4.2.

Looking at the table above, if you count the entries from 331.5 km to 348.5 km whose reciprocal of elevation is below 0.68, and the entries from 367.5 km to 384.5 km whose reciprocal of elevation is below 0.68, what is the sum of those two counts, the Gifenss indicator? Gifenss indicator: 16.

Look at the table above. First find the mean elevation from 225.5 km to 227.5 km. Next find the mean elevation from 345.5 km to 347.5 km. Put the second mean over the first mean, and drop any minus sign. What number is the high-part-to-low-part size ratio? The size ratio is 0.68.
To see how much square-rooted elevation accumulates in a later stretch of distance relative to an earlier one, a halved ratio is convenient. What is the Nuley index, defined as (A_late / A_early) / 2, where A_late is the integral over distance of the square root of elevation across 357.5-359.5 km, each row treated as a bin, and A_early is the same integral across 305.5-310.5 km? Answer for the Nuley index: 0.17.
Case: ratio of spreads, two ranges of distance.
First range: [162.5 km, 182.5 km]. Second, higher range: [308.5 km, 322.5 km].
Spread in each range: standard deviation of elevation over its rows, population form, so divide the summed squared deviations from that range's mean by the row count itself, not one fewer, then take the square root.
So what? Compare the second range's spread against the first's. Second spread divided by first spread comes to 2.9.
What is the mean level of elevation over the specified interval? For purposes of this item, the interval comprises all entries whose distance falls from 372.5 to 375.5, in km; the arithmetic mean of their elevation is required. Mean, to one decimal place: 1.7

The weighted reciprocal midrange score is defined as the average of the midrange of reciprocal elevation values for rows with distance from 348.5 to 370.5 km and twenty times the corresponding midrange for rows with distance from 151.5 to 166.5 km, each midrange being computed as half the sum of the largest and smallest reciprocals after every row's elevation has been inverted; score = 9.7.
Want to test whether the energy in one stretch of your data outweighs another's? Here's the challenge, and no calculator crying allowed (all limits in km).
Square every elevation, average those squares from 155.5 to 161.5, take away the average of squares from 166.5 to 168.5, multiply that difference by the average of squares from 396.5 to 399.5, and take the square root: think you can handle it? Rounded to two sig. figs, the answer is 0.47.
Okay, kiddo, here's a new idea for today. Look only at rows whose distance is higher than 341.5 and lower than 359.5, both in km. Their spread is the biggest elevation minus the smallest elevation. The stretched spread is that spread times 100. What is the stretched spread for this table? 27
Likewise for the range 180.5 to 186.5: 13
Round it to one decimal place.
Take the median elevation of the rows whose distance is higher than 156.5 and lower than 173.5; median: 1.1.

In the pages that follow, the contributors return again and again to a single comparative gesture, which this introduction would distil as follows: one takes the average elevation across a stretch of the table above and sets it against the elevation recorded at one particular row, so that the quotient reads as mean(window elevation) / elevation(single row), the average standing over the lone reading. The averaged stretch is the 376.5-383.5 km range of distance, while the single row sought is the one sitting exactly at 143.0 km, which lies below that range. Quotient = 1.4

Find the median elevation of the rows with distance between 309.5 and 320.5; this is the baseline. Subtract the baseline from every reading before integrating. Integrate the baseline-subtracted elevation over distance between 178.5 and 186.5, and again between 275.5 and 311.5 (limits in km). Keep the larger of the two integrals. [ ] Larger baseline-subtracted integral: 13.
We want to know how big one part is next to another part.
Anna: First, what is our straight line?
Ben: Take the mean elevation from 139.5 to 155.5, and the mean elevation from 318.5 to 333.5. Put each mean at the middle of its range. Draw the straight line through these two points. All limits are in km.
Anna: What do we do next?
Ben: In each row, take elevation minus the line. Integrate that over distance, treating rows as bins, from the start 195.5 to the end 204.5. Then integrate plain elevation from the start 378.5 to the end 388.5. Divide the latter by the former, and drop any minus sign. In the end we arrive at 26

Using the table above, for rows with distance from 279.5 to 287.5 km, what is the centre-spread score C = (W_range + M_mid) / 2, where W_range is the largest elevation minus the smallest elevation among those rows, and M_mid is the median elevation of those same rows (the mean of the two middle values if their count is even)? 0.84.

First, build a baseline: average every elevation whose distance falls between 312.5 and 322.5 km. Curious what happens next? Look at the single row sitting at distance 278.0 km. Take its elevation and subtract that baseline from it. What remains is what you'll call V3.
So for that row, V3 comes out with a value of 0.21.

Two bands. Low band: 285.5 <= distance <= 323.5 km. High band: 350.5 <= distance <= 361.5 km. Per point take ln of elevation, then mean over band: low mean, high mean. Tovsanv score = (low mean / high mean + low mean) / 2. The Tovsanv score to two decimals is -0.98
